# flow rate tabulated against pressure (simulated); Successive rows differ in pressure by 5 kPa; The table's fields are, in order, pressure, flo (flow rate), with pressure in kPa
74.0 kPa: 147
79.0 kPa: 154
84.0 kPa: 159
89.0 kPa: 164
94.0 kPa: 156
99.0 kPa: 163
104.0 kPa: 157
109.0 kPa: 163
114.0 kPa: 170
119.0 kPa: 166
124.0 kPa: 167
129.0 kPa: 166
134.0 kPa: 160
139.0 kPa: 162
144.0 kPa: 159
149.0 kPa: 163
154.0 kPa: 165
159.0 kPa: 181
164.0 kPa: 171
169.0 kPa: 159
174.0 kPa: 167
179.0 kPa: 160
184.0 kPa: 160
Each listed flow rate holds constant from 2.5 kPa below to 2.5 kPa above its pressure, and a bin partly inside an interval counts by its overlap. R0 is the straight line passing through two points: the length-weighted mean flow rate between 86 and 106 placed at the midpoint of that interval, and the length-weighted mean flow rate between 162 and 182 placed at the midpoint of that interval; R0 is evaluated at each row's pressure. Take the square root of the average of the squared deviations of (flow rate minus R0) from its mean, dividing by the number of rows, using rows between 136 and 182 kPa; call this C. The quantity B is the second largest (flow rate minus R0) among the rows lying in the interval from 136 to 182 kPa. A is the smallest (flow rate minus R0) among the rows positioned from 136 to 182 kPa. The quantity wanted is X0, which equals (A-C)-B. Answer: -18.9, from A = -4.8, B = 7.4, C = 6.7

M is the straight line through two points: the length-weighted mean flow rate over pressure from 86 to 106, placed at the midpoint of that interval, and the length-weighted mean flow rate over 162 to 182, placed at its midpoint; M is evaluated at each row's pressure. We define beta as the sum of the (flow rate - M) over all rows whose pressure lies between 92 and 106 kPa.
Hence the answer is -5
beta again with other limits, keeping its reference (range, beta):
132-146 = -6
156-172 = 20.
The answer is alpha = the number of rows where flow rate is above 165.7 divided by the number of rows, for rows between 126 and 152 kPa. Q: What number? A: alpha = 0.20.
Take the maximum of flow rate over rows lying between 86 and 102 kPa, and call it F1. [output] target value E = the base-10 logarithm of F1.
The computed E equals 2.21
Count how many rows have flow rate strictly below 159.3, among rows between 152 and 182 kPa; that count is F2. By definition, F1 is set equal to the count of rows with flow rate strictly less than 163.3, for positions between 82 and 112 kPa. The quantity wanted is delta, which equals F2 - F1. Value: -4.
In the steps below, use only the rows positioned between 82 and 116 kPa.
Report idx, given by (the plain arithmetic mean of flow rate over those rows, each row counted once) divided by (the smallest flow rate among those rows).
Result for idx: 1.04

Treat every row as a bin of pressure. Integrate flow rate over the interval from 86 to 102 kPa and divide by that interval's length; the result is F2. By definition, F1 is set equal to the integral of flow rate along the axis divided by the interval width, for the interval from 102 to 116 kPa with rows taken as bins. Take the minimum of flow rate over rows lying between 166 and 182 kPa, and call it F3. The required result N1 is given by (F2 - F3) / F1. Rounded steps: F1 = 163.3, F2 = 161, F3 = 159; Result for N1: 0.01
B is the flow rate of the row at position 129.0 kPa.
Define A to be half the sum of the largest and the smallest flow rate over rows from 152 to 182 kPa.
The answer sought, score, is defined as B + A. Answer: 336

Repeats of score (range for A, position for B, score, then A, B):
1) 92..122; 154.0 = 328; 163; 165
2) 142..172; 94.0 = 326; 170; 156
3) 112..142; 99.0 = 328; 165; 163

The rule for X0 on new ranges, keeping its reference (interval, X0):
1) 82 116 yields -12.5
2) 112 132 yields -3.1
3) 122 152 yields -11.0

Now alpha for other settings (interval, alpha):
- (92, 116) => 0.20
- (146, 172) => 0.40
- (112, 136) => 0.80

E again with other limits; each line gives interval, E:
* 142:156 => 2.22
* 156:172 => 2.26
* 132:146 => 2.21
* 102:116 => 2.23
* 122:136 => 2.22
